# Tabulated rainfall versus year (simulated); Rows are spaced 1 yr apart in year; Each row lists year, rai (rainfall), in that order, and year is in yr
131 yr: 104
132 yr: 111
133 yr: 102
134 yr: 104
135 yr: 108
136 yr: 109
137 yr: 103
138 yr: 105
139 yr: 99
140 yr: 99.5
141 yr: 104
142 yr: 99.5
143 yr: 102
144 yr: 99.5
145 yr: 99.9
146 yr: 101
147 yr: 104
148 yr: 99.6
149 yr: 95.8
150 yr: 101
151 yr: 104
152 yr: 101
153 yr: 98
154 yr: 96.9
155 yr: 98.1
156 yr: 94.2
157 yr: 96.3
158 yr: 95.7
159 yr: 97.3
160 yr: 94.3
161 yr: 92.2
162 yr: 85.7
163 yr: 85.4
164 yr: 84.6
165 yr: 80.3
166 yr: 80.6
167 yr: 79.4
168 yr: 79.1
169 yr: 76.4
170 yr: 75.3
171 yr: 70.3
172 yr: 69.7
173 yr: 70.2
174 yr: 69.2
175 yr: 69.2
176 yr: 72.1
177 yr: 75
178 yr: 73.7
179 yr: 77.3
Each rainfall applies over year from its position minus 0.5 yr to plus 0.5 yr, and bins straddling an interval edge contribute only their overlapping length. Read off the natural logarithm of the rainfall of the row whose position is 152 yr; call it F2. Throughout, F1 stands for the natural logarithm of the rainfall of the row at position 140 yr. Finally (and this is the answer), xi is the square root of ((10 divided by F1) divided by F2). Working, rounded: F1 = 4.60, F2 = 4.62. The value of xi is 0.686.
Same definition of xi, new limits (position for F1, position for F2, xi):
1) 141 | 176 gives 0.709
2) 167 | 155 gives 0.706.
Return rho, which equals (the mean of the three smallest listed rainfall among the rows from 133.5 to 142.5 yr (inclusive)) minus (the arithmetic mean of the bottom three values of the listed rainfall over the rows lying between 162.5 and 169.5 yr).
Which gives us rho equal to 21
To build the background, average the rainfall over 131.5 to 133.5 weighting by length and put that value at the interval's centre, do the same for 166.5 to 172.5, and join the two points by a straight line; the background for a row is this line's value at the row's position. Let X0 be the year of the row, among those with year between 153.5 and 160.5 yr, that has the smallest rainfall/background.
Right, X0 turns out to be 156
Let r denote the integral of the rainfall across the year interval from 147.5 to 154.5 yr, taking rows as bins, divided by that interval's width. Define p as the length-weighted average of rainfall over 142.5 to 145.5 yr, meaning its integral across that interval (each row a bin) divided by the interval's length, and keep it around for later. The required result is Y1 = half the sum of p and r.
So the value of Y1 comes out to 100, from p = 100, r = 99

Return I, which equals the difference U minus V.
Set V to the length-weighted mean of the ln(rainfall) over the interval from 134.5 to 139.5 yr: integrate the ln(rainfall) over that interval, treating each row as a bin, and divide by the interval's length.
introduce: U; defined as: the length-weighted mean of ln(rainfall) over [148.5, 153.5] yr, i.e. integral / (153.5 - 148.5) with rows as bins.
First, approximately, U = 4.60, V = 4.65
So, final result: -0.05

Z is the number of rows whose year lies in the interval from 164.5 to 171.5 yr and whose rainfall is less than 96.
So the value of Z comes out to 7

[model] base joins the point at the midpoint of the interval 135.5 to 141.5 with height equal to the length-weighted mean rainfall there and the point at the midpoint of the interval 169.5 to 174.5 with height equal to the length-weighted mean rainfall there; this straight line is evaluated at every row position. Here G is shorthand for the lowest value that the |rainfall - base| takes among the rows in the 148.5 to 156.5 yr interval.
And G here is 2.7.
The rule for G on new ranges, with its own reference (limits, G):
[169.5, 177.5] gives 0.2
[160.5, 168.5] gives 2.6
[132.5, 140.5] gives 1.3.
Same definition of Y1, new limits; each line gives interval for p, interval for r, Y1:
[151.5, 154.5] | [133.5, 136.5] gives 103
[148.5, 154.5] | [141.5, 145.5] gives 100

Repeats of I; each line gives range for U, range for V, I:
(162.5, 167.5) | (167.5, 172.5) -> 0.10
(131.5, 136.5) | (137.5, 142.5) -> 0.05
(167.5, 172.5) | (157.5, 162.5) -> -0.23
